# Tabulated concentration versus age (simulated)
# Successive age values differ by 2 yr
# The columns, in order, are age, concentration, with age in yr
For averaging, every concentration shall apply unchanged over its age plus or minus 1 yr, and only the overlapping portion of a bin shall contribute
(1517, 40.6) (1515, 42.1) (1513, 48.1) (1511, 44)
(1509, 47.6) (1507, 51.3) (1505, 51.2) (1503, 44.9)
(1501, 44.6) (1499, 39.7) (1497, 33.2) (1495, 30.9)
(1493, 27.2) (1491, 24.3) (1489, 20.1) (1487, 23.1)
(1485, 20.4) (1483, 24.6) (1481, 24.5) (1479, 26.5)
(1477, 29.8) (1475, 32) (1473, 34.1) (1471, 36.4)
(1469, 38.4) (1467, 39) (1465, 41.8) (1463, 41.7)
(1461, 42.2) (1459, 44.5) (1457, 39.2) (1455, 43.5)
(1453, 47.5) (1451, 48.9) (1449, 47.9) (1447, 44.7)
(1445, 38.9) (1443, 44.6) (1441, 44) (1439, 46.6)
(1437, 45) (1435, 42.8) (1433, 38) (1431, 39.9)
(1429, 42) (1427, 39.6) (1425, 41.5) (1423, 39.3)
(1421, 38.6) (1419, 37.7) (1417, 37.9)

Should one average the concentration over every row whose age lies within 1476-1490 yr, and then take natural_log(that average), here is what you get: 3.18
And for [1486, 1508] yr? 3.57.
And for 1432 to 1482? 3.69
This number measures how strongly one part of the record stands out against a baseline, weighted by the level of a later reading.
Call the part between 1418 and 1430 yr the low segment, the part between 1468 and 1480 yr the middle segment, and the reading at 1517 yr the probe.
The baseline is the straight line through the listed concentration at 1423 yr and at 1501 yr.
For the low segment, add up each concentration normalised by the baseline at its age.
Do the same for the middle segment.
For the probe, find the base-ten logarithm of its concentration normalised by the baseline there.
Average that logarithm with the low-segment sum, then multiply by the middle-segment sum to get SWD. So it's 13.9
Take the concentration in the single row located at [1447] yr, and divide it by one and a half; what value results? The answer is 30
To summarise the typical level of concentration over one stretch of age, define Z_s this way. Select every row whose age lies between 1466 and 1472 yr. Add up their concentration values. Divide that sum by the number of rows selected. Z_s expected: 38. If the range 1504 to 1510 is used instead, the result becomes 50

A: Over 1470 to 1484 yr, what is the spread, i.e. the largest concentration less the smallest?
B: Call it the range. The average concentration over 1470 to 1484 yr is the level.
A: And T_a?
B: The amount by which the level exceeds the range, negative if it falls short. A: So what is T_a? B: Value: 18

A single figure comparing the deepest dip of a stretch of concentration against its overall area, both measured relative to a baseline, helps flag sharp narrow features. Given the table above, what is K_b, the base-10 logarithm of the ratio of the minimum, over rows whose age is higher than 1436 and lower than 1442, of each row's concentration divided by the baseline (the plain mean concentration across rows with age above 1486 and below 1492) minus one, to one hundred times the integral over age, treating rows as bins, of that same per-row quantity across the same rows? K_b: -2.80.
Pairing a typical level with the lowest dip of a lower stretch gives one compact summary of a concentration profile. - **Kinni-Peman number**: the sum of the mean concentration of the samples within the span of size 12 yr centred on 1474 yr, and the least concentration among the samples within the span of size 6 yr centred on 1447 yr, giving 72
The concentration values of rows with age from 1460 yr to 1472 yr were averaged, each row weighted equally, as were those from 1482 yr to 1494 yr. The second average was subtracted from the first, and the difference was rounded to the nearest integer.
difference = 17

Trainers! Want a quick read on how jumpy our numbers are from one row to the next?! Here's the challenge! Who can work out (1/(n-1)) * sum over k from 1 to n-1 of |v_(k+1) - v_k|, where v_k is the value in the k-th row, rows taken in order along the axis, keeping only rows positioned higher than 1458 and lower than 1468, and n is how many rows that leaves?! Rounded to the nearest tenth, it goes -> 1.4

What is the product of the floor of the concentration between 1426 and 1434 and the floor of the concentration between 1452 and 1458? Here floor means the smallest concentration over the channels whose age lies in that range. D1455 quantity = 1490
